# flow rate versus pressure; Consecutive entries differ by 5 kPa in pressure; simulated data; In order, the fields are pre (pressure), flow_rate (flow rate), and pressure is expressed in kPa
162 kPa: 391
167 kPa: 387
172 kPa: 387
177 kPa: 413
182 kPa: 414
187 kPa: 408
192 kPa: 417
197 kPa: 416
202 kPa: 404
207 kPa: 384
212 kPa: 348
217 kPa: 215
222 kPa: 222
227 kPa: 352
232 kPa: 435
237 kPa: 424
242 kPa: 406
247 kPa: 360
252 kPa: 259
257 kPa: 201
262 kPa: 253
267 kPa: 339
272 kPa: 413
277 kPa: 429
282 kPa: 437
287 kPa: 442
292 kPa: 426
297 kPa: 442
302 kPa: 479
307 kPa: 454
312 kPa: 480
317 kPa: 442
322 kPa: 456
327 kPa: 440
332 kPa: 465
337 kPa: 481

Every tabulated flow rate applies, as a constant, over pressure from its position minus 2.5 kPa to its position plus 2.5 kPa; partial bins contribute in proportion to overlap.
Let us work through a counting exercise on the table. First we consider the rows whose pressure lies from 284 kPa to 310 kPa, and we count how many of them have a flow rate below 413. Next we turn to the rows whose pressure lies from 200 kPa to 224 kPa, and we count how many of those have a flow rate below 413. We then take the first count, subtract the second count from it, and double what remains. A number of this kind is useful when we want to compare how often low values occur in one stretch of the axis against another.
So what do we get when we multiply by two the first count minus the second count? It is -10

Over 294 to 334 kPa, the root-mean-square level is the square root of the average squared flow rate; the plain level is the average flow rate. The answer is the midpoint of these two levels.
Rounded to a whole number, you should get 457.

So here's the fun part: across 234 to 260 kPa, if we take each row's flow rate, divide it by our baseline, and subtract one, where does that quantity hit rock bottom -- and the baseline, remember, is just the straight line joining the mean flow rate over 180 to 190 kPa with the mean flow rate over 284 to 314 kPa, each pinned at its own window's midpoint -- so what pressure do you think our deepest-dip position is 257 kPa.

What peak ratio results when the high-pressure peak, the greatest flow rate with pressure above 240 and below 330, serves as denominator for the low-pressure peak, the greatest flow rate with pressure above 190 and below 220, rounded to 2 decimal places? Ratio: 0.87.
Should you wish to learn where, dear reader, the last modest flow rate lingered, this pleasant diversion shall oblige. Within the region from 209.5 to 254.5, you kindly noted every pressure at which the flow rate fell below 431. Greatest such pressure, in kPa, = 252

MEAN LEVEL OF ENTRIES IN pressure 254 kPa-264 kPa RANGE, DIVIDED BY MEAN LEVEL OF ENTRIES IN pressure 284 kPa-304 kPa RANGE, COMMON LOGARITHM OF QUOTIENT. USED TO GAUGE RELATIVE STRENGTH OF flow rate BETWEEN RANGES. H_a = -0.29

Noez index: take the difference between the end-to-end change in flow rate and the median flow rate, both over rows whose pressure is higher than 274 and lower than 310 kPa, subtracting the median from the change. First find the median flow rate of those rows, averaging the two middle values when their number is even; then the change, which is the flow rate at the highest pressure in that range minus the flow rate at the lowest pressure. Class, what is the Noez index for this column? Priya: -417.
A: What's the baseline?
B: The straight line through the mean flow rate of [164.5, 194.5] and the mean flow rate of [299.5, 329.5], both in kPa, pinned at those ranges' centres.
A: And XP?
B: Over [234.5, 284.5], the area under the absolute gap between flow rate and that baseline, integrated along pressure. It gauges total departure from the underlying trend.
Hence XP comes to 4217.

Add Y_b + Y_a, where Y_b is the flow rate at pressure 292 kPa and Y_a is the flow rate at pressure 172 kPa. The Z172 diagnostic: 813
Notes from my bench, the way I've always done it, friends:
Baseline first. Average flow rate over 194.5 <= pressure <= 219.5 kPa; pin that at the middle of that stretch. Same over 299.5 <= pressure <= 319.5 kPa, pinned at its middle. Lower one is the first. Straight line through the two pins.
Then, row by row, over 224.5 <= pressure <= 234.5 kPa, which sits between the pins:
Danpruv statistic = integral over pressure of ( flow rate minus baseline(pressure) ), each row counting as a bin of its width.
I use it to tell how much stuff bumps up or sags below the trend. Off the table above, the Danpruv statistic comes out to 159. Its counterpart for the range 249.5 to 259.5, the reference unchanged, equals -1745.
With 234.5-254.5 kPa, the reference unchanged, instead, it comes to -630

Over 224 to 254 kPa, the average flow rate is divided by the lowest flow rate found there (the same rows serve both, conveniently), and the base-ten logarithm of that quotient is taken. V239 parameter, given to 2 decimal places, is 0.16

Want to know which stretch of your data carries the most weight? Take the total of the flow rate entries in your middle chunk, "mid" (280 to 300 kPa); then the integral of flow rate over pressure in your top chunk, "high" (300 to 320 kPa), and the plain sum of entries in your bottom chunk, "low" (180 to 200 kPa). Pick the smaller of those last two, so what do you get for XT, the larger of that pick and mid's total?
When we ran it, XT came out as 1747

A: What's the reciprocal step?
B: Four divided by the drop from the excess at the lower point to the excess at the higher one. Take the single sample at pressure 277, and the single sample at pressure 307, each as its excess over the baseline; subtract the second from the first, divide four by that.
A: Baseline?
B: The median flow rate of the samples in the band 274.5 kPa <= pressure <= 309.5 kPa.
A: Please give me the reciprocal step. -0.16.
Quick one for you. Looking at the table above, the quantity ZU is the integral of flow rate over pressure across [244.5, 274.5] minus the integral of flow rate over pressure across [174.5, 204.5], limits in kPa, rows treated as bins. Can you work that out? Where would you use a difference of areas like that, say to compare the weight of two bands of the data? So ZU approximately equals -3235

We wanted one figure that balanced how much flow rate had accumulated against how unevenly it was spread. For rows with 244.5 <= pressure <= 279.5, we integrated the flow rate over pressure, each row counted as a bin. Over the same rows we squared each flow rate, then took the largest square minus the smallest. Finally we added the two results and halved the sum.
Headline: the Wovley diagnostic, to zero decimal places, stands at 77455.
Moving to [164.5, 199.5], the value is 19165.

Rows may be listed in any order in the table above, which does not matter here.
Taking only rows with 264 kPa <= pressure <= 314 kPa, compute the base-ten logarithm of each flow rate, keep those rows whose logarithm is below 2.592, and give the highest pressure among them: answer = 267 kPa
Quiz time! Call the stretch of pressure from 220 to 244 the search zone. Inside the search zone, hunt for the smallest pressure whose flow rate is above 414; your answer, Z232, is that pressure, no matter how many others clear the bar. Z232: 232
